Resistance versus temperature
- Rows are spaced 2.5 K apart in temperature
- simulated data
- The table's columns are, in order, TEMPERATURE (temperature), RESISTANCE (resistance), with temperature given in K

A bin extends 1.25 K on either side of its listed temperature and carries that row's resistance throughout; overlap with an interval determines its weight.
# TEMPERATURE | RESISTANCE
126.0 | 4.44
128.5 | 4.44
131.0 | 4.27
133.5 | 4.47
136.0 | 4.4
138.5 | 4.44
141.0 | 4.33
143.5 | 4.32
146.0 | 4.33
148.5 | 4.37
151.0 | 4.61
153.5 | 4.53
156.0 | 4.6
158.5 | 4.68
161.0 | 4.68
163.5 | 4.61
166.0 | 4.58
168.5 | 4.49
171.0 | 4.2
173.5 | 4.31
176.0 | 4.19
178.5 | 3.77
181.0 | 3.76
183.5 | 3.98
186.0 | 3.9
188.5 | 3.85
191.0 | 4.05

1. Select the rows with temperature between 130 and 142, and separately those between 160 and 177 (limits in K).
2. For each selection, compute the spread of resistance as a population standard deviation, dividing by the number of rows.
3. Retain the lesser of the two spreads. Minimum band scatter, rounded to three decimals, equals 0.073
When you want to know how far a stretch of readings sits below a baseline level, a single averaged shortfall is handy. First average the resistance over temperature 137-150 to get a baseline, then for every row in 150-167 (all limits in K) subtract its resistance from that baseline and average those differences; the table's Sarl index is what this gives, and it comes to -0.25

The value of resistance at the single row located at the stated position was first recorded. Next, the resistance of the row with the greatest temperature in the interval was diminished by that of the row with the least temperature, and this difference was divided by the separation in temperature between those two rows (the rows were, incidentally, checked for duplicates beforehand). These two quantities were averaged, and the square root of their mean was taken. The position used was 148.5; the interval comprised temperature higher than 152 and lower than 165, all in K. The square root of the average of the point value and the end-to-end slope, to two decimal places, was 1.48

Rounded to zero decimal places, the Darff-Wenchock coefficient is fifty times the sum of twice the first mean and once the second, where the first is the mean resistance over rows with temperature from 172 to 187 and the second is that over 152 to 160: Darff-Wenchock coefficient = 629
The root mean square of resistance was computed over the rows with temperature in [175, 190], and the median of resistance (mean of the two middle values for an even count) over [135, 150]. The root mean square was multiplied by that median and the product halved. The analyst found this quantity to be 8.5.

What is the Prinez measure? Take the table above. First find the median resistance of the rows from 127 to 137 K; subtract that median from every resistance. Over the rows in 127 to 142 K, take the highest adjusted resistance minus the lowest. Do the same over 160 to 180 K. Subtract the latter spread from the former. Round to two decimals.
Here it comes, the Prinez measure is -0.71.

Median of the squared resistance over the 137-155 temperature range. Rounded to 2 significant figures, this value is 19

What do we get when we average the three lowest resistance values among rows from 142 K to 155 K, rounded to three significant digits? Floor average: 4.34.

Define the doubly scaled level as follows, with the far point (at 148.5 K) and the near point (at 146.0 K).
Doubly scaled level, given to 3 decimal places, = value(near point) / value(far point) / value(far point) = 0.227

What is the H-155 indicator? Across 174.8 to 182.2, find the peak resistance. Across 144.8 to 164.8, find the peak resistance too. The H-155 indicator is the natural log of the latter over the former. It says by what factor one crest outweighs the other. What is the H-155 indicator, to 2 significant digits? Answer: 0.11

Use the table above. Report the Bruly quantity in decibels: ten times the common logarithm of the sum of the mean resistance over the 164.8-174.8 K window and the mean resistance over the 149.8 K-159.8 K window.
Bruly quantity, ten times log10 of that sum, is 9.54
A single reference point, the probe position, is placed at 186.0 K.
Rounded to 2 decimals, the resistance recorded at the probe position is 3.90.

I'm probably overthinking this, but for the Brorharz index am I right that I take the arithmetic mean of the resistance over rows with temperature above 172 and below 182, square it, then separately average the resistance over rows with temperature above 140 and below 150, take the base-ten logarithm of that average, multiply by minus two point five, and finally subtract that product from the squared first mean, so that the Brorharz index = 17.7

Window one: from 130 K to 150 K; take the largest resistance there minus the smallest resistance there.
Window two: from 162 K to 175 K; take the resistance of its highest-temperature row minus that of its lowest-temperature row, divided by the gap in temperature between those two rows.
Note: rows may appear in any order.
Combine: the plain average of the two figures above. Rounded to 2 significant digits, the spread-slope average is 0.085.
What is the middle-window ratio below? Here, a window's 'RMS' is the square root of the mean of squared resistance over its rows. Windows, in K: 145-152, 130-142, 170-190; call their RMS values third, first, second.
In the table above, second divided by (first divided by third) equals 4.1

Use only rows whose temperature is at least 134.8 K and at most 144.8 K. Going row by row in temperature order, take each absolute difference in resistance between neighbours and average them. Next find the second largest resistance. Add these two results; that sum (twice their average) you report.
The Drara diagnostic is 4.45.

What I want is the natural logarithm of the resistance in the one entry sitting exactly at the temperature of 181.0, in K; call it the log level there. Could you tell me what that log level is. 1.32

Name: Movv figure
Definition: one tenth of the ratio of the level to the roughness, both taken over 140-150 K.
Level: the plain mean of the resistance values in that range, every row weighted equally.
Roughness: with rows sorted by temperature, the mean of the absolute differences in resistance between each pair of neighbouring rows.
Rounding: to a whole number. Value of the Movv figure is 22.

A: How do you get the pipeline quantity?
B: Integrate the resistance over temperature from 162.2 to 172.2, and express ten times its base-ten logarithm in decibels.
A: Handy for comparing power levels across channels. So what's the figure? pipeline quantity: 16.5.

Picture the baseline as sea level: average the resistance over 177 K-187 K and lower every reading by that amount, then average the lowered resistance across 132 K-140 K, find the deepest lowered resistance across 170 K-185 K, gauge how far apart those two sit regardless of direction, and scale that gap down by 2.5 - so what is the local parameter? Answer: 0.27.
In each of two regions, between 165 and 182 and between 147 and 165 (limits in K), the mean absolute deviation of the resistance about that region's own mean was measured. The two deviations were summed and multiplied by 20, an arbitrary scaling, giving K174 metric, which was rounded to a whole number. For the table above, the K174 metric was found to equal 6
